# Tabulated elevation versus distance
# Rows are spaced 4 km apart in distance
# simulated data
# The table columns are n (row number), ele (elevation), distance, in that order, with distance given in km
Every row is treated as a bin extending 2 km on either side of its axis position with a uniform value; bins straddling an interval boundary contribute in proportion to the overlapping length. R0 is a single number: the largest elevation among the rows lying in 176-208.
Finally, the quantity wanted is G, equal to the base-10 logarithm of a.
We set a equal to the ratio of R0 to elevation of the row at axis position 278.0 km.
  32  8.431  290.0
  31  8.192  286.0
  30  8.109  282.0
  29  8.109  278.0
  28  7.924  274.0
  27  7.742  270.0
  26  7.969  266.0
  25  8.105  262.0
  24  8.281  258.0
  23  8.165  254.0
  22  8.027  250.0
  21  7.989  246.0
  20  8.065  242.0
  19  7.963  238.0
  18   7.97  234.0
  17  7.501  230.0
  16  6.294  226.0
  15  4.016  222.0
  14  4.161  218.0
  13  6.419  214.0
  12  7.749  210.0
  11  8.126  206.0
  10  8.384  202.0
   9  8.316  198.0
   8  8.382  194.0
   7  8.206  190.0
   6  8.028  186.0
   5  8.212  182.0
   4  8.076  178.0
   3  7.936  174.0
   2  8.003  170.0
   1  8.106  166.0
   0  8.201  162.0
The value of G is 0.014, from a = 1.03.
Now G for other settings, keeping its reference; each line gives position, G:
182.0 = 0.009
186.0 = 0.019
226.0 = 0.125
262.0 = 0.015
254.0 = 0.011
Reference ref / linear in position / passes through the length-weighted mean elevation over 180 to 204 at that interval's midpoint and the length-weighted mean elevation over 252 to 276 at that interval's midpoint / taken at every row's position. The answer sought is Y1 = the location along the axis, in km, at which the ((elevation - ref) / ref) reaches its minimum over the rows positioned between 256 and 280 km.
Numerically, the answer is 270.0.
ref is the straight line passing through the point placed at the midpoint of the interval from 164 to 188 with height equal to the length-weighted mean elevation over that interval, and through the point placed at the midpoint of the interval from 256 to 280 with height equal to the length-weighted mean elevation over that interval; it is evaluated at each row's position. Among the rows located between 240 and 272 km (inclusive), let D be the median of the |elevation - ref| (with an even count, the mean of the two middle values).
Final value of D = 0.07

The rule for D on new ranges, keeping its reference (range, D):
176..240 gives 0.28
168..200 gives 0.14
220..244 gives 0.30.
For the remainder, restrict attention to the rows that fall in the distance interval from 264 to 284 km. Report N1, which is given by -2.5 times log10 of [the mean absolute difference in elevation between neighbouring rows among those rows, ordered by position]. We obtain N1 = 2.1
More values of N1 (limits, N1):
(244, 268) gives 2.3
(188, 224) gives 0.6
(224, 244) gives 0.9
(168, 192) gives 2.1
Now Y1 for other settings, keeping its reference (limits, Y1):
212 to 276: 222.0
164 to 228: 222.0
